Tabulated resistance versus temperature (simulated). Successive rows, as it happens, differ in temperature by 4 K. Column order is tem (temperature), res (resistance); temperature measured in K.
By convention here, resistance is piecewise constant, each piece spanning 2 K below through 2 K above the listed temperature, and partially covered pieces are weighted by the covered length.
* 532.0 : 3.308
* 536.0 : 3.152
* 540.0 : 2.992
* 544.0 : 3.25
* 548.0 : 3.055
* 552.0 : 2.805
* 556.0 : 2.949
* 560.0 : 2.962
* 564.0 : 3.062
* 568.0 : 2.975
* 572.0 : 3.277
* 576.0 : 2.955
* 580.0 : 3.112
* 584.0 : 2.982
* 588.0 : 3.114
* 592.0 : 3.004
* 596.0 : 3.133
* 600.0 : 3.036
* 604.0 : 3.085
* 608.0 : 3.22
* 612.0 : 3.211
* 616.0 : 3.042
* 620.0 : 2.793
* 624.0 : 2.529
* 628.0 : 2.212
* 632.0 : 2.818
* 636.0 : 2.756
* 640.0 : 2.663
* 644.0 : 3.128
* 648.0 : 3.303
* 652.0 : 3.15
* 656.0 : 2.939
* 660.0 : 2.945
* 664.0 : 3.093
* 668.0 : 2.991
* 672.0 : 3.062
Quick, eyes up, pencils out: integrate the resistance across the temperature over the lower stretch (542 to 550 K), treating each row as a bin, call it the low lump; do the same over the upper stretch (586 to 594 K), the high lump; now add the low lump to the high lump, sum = 49.7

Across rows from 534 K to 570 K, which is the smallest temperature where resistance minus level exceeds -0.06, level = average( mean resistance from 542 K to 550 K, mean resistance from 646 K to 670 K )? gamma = 536.0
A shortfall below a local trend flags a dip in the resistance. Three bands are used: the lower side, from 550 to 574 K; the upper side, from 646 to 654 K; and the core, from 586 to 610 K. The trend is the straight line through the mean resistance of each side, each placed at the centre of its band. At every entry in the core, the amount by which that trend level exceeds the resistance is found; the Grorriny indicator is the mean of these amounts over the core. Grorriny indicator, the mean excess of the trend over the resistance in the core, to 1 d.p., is 0.0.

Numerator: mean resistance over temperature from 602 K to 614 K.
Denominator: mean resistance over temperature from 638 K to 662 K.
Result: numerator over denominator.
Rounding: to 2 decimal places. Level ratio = 1.05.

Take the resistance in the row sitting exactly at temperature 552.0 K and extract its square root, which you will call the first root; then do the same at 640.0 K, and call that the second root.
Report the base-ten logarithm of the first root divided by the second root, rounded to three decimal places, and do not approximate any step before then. 0.011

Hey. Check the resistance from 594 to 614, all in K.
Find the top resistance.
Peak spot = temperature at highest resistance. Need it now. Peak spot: 608.0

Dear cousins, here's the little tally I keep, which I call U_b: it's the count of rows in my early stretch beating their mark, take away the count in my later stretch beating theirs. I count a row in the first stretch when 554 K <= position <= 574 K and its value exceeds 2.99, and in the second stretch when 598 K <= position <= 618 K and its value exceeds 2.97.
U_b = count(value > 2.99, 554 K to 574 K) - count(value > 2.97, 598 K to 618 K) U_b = -3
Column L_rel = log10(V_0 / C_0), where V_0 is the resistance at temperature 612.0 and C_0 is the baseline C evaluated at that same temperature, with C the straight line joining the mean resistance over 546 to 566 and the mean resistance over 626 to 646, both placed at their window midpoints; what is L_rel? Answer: 0.061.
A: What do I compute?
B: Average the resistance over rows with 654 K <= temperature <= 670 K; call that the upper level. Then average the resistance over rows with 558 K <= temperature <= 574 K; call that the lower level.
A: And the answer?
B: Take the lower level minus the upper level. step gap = 0.077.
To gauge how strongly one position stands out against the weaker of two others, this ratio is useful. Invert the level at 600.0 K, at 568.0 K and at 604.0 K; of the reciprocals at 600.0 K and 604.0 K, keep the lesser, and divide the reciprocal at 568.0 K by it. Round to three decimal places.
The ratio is 1.037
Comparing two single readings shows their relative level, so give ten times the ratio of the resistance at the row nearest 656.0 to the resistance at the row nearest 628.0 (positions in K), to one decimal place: 13.3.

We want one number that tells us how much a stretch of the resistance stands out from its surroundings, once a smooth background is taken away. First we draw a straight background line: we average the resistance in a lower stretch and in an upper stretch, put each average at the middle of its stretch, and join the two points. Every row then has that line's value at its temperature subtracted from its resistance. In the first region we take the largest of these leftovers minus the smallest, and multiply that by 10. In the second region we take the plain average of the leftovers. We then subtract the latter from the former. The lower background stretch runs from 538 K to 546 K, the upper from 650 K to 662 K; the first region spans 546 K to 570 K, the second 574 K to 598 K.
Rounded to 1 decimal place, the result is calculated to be 2.7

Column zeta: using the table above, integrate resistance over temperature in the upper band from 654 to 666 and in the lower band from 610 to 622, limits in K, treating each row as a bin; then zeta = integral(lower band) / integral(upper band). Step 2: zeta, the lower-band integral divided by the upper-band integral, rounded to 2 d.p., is 1.01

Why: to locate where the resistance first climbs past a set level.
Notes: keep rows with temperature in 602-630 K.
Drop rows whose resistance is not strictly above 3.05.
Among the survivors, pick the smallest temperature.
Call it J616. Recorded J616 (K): 604.0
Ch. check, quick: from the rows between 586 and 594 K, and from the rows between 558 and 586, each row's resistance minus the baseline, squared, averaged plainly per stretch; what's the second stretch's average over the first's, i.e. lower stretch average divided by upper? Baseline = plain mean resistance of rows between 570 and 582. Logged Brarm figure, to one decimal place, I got 2.7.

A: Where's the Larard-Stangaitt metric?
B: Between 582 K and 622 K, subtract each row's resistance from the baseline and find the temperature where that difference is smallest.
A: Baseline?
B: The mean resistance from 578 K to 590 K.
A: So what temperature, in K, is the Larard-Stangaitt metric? 608.0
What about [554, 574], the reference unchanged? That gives 572.0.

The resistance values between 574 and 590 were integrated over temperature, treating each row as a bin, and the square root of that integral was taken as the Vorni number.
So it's 6.98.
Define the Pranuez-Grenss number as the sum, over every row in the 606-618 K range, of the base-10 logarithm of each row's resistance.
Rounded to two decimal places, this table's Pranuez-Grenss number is 1.50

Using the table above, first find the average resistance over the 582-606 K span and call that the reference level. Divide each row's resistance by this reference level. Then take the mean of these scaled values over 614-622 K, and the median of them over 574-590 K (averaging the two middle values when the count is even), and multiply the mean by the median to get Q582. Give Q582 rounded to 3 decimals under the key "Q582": 0.950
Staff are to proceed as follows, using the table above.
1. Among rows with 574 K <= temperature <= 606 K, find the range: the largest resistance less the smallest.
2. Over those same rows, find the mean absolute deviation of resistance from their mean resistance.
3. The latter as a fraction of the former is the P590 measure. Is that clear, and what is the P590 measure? 0.33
